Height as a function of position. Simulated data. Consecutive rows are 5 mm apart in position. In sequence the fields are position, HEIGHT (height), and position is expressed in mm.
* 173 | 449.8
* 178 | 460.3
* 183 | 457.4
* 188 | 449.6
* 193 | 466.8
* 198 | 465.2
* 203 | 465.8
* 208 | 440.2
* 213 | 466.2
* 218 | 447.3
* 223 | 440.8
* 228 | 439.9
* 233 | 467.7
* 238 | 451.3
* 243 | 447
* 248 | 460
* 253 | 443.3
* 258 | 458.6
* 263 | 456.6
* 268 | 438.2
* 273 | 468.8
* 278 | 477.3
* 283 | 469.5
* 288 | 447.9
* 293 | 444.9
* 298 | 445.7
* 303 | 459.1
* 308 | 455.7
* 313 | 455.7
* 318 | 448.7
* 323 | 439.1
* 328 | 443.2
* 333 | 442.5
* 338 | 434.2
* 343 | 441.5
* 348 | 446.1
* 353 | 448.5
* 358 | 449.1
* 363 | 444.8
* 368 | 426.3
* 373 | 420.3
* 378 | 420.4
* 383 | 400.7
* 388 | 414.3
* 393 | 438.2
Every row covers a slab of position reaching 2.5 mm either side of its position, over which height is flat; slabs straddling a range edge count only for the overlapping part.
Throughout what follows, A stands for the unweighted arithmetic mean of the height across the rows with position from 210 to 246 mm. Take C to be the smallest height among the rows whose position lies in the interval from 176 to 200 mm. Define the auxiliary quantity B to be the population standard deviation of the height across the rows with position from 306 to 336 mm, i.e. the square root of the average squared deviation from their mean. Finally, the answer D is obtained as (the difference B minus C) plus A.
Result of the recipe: 8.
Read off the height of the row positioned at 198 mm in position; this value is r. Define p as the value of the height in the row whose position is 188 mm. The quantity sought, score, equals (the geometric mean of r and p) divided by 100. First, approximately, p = 449.6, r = 465.2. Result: 4.57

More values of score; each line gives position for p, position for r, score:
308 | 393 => 4.47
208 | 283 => 4.55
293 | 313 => 4.50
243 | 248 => 4.53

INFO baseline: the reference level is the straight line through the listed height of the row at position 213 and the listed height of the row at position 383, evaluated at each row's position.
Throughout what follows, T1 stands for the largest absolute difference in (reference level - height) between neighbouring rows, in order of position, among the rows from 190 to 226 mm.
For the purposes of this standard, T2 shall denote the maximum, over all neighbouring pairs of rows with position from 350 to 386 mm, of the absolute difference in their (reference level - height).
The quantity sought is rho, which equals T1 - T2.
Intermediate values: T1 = 28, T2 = 18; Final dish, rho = 10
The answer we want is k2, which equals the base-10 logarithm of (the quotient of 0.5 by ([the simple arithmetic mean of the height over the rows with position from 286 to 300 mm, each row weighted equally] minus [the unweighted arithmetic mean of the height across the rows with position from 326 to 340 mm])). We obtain -1.1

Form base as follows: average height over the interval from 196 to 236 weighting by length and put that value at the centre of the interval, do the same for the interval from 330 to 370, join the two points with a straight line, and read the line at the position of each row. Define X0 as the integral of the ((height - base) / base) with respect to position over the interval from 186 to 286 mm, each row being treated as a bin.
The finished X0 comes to 0.86 mm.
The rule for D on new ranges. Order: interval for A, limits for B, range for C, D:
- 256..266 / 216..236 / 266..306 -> 31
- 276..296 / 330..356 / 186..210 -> 25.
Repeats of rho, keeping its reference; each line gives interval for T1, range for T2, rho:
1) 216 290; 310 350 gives 23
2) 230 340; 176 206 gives 13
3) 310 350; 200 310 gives -23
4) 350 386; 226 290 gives -15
